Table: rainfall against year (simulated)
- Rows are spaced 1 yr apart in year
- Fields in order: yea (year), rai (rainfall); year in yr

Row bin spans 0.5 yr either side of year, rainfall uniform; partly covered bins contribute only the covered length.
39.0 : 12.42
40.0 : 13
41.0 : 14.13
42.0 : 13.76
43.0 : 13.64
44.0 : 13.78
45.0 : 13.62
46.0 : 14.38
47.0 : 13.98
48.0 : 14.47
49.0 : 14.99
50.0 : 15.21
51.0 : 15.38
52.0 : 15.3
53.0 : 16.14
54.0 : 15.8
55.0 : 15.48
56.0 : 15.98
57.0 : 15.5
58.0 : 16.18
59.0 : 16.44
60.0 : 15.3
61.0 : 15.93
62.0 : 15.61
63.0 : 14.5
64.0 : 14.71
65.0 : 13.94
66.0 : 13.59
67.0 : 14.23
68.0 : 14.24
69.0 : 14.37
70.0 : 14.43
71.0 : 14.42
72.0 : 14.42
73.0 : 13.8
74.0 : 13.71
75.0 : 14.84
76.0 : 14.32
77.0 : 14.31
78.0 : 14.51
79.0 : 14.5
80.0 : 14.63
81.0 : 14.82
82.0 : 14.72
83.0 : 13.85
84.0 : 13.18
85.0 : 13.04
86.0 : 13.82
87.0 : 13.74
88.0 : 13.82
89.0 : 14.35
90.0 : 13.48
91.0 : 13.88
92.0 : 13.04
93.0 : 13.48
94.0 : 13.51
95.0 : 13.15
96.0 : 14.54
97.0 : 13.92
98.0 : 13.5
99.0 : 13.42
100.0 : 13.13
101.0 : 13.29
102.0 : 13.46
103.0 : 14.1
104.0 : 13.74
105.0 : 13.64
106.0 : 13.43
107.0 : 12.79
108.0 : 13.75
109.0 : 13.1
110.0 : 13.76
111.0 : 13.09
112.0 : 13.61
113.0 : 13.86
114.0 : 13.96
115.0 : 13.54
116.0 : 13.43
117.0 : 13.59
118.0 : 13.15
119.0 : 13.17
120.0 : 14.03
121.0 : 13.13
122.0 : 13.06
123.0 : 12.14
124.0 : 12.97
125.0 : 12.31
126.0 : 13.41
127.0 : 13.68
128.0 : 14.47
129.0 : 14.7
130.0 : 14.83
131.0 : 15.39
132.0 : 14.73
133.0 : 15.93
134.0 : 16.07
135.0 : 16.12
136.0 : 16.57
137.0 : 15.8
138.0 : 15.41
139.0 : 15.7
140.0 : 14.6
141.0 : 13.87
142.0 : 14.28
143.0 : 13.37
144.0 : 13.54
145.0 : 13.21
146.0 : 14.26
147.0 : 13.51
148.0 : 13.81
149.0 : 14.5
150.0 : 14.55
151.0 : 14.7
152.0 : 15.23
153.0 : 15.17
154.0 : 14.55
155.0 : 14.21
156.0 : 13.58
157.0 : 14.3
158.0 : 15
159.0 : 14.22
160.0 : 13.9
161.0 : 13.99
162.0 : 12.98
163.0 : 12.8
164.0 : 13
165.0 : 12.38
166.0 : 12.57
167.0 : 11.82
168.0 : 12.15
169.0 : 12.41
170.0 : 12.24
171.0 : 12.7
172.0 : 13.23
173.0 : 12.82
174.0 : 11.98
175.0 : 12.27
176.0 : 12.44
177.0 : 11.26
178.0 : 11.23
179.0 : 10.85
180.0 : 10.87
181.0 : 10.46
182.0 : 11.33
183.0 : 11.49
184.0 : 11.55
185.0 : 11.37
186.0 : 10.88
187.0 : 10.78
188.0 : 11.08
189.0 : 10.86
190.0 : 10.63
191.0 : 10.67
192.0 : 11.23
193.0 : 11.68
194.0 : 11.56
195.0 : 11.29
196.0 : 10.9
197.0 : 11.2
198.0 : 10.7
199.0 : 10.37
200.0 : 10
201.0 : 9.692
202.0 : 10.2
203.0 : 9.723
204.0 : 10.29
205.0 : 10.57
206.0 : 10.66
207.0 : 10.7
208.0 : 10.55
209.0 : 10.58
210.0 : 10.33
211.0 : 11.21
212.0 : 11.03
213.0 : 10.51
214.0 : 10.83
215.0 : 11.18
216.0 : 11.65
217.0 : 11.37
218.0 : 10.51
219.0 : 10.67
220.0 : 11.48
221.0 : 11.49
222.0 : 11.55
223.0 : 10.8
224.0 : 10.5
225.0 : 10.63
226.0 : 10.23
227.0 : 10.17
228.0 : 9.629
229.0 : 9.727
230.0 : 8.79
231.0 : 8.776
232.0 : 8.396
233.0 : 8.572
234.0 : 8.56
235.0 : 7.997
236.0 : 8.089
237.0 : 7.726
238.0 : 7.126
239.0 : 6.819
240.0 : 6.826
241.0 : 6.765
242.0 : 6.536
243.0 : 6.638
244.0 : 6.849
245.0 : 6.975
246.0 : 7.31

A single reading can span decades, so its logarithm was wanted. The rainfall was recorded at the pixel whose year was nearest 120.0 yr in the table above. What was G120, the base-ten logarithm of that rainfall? 1.15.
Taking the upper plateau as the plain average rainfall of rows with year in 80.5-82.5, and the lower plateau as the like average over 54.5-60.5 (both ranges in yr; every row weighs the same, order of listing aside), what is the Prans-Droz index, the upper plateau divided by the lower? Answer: 0.93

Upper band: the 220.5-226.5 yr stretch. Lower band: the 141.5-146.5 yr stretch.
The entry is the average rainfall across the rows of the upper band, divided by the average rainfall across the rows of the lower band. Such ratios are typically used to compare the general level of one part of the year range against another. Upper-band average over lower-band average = 0.79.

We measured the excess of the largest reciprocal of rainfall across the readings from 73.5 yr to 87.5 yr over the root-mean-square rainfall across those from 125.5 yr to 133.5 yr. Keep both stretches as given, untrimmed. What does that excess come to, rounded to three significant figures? -14.6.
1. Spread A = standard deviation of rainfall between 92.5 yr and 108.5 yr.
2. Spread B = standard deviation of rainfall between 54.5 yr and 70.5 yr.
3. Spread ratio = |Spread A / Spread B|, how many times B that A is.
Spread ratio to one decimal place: 0.5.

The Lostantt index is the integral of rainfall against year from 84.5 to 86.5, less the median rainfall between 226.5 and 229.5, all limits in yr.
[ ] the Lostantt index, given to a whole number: 17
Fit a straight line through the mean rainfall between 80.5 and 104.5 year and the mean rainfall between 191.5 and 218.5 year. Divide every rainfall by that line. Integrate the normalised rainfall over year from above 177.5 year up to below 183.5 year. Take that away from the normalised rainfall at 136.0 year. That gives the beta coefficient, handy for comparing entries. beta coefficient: -4.49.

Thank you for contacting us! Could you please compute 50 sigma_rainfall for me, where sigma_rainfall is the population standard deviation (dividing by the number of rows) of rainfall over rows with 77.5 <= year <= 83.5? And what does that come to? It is 16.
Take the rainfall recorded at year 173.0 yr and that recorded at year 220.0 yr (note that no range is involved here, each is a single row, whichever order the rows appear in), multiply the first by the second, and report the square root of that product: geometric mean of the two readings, 12.1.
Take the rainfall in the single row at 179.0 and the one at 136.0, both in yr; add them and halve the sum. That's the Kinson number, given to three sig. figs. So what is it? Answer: 13.7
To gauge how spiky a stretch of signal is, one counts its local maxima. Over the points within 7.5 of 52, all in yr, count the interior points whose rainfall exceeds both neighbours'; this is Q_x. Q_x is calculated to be 4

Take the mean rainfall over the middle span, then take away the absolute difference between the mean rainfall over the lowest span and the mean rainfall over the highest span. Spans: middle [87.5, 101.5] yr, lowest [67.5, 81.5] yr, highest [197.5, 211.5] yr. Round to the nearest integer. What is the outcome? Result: 10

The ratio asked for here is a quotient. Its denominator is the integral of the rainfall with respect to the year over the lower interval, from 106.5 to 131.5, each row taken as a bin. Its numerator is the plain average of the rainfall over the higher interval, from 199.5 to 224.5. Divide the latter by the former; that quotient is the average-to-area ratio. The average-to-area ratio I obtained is 0.032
